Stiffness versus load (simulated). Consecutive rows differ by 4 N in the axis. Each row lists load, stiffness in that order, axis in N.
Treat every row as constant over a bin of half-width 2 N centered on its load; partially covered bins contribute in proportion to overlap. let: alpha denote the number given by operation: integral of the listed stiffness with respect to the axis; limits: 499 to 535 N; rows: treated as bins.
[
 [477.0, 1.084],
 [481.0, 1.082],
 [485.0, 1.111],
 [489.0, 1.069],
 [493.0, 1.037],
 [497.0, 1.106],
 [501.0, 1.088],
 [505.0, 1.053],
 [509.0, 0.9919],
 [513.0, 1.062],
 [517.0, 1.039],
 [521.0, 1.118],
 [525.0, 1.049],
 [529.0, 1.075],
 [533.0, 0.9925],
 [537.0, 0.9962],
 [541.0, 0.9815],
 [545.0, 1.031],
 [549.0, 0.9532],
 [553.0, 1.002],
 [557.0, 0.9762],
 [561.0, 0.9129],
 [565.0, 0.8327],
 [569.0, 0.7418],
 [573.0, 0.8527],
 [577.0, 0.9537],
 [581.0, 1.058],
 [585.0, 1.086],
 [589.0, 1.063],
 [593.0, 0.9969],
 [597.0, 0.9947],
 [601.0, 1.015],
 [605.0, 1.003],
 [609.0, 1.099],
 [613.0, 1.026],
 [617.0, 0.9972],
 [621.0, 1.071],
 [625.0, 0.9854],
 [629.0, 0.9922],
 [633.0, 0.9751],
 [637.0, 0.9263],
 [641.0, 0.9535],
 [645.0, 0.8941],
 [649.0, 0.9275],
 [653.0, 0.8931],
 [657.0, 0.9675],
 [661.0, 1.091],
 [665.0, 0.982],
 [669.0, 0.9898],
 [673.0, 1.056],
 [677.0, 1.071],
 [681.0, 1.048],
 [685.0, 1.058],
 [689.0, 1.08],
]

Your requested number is 38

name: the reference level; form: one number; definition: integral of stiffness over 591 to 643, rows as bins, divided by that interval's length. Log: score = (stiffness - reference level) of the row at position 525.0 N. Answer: 0.046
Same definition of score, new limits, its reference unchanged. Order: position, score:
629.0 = -0.011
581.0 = 0.055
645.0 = -0.109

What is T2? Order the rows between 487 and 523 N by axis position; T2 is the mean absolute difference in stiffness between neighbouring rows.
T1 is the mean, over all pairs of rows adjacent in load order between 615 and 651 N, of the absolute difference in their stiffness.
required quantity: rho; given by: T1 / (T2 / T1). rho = 0.040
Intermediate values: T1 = 0.044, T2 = 0.048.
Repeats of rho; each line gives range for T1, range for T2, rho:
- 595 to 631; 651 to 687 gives 0.046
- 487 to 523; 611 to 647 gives 0.054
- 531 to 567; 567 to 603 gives 0.036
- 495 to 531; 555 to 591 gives 0.030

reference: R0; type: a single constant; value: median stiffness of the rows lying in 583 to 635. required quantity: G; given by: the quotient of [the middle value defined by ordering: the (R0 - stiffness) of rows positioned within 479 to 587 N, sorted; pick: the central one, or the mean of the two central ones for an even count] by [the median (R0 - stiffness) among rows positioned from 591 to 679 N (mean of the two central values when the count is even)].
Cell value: -4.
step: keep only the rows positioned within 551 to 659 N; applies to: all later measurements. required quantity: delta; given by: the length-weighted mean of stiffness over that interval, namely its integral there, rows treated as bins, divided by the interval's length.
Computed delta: 0.97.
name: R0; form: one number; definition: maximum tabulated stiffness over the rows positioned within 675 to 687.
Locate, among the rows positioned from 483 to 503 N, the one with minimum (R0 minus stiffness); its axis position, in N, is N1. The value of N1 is 485.0 N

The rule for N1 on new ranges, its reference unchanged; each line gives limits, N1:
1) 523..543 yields 529.0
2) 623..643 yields 629.0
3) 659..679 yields 661.0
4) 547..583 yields 581.0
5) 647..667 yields 661.0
